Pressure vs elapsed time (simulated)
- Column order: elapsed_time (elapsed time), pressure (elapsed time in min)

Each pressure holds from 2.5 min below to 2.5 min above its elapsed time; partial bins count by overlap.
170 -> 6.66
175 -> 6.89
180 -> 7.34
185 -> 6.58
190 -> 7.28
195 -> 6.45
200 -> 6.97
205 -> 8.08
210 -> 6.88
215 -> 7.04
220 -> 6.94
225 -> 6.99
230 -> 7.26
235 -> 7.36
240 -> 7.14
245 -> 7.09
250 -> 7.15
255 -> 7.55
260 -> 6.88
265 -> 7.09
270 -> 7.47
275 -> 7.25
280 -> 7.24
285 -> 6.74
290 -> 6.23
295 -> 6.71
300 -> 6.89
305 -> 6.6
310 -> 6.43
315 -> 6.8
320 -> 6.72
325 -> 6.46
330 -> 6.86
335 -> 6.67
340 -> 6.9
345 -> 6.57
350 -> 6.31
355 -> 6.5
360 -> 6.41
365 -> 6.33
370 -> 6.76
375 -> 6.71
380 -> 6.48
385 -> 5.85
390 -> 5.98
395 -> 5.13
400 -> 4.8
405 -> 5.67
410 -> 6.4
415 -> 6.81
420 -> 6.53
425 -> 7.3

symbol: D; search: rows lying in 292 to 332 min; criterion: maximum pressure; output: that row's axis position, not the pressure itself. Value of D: 300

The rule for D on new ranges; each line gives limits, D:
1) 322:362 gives 340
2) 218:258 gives 255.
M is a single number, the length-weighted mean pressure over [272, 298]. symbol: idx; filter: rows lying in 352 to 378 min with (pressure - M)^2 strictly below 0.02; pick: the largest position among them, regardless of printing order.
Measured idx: 375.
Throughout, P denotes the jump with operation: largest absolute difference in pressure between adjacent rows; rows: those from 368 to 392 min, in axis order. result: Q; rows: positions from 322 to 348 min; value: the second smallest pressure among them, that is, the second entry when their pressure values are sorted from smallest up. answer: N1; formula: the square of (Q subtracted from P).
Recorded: 35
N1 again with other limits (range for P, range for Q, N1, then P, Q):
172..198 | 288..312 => 31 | 0.8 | 6.43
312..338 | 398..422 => 28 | 0.4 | 5.67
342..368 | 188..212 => 44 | 0.3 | 6.88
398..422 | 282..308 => 33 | 0.9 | 6.6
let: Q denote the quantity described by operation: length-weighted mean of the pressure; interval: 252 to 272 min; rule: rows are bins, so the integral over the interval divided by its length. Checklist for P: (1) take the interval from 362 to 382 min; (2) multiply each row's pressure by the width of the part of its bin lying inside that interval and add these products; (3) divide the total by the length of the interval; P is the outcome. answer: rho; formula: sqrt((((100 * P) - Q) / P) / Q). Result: 3.70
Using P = 6.6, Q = 7.2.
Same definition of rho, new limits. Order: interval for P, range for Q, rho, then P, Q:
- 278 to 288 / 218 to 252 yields 3.72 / 6.9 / 7.1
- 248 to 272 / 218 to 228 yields 3.77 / 7.2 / 7.0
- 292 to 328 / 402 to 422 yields 3.96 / 6.7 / 6.3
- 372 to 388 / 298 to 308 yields 3.84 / 6.3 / 6.7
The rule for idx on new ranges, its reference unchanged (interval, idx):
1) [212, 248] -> 220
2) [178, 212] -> 210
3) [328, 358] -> 340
